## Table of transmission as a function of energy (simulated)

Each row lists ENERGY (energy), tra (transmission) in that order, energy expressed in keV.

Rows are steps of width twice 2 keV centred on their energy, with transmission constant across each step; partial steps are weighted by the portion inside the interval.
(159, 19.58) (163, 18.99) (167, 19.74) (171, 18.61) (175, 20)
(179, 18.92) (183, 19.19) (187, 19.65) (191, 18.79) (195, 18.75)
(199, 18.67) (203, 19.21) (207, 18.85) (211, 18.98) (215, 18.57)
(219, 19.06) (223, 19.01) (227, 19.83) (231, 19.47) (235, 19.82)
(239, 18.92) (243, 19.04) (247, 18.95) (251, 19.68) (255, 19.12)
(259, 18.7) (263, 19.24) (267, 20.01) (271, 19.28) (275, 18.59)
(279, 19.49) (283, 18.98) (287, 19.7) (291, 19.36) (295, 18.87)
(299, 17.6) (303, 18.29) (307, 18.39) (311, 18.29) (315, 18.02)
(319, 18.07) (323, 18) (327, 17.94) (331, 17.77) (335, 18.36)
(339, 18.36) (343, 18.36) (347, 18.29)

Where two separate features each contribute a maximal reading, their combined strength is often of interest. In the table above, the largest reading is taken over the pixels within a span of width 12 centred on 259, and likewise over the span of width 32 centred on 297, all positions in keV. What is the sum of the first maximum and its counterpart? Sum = 38.9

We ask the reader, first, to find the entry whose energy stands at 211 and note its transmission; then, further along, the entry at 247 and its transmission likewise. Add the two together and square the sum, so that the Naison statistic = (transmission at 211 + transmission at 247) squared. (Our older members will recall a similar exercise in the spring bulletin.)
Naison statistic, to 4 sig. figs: 1439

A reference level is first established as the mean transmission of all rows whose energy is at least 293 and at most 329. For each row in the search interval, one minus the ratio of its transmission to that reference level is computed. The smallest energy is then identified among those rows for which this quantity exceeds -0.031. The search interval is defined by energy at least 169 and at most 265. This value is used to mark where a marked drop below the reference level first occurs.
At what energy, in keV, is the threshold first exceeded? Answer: 171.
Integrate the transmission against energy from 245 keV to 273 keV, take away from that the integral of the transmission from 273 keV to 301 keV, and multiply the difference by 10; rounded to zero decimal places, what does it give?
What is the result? 96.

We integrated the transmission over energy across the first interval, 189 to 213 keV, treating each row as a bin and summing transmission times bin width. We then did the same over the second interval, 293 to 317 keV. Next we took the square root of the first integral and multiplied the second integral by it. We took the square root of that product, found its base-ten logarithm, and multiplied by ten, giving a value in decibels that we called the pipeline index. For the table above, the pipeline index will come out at 19.8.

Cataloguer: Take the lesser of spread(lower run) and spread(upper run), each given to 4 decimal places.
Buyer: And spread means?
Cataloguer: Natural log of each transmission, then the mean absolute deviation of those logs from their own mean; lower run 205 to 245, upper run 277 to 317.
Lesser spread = 0.0171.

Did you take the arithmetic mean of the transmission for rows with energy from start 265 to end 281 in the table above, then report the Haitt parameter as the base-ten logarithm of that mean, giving 1.29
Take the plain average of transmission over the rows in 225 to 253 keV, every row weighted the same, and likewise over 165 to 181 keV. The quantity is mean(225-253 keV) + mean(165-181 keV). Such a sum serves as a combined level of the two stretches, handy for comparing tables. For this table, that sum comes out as 38.7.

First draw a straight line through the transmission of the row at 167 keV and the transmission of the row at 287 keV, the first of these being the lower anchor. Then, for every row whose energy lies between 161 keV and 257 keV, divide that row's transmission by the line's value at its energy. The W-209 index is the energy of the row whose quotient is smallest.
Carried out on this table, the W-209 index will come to 215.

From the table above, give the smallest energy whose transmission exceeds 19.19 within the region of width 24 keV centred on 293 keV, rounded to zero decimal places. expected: 287 keV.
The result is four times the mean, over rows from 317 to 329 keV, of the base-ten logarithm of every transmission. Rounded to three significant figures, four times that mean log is 5.02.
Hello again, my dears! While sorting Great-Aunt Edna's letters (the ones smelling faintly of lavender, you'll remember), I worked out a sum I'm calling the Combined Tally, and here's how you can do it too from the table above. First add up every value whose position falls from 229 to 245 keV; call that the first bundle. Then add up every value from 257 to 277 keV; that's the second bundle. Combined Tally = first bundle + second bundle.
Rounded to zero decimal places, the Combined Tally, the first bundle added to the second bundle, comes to 173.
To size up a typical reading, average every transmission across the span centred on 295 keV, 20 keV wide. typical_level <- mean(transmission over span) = 18.8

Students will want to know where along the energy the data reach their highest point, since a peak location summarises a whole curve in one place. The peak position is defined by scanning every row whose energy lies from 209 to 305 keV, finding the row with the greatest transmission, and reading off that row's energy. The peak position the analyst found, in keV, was 267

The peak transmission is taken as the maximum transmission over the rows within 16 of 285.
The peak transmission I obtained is 19.7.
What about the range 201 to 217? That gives 19.21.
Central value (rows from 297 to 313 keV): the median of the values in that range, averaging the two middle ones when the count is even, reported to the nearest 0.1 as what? 18.3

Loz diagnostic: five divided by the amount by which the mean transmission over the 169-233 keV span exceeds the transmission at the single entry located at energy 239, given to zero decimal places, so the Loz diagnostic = 28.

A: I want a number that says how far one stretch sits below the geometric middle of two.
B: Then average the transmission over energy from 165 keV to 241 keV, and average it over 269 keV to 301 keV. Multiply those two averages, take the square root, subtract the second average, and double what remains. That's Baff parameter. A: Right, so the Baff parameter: 0.18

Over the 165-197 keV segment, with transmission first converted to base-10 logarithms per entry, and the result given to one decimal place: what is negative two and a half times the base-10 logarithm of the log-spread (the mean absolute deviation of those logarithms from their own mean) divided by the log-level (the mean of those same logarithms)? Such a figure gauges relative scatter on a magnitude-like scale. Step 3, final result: 5.3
